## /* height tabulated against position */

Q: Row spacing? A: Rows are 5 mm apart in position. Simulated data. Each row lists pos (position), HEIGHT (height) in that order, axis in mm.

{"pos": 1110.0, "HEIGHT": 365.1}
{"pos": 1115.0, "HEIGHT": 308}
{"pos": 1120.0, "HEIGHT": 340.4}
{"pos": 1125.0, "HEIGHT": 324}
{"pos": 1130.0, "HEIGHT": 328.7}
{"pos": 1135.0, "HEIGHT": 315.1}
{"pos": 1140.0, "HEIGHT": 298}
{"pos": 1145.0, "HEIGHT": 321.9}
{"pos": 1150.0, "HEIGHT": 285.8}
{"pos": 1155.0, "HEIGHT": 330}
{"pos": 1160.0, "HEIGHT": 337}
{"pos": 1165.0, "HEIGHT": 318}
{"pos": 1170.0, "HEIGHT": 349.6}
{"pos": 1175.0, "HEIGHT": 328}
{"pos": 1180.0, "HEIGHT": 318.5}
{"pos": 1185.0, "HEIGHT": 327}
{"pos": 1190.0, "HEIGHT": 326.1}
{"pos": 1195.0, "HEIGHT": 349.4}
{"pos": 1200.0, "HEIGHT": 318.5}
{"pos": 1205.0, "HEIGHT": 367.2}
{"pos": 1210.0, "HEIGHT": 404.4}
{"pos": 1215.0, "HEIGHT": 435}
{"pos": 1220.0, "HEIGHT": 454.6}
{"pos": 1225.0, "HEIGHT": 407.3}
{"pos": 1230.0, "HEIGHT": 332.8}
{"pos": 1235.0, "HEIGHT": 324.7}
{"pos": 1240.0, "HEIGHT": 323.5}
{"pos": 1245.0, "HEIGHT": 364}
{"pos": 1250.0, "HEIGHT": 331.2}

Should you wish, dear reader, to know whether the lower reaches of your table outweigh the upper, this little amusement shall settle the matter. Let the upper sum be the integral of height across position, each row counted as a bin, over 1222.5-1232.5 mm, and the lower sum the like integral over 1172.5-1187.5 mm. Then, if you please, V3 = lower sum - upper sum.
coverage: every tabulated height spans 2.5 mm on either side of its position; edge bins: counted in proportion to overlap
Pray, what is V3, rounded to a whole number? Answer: 1167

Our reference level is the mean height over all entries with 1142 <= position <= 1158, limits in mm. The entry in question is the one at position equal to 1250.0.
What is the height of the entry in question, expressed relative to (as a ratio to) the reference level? 1.06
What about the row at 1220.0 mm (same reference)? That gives 1.45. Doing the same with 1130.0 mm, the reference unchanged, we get 1.05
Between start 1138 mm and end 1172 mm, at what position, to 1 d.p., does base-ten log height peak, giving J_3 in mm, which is 1170.0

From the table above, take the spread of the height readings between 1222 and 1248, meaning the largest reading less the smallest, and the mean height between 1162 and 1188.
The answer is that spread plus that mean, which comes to 412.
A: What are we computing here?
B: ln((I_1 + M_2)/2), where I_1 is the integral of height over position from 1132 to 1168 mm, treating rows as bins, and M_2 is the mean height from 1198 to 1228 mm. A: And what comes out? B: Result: 8.7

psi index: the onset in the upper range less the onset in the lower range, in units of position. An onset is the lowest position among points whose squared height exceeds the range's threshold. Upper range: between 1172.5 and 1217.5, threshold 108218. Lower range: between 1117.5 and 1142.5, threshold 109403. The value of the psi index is 75 mm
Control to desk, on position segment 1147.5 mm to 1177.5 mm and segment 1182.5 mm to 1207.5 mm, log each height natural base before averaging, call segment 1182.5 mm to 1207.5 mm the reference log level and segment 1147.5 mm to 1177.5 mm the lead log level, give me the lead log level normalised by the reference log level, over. 0.993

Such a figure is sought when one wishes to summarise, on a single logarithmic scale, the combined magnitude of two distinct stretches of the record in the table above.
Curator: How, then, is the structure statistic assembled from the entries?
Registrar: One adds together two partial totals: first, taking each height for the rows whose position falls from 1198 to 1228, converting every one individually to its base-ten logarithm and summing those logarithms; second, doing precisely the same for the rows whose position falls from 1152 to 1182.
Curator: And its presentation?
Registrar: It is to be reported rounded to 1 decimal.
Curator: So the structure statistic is 30.7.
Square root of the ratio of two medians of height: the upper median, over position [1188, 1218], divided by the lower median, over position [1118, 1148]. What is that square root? 1.05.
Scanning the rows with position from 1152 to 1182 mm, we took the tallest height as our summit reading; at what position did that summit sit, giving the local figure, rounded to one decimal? 1170.0 mm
